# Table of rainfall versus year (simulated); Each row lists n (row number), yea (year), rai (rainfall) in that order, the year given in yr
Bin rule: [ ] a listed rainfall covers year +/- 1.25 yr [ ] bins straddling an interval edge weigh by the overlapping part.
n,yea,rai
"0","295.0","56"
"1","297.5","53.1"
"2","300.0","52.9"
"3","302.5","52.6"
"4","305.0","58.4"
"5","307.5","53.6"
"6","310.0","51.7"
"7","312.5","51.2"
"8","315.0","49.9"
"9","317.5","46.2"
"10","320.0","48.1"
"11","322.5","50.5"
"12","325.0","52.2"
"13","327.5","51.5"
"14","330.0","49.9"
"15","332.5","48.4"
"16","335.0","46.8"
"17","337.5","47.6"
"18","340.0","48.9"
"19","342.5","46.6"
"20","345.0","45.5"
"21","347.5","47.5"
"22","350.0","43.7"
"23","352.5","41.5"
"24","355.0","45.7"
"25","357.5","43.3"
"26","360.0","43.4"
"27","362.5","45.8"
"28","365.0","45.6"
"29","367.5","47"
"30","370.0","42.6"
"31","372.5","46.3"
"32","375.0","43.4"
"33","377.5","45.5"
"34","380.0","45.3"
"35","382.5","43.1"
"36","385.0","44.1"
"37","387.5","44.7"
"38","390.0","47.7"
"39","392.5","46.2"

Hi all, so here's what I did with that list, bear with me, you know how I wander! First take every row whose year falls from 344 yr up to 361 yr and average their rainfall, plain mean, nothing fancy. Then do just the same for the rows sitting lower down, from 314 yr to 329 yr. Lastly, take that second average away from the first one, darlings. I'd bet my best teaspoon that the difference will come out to -5.4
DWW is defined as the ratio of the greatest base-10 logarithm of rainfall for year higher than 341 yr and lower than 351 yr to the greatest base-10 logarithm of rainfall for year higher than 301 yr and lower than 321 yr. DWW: 0.95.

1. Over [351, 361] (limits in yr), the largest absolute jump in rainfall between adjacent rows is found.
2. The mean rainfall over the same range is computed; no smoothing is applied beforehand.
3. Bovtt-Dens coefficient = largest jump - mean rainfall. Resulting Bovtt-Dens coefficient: -39.3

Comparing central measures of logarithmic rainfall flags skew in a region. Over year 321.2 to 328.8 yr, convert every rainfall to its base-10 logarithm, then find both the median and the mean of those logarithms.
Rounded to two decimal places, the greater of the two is 1.71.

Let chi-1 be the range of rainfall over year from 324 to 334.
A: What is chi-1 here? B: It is 4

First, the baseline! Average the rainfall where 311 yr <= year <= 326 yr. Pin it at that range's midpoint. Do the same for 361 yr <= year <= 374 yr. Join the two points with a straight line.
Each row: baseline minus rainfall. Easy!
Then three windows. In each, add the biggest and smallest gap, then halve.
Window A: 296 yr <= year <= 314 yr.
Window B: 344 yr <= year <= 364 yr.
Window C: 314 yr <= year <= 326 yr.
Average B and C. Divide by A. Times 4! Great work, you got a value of -1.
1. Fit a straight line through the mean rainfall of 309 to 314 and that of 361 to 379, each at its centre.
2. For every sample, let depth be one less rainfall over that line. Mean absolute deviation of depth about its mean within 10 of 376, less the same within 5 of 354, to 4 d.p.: 0.0025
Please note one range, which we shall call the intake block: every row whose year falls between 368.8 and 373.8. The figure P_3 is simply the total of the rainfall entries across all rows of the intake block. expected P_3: 89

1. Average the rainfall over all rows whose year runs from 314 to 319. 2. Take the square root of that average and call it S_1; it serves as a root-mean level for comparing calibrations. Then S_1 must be 6.93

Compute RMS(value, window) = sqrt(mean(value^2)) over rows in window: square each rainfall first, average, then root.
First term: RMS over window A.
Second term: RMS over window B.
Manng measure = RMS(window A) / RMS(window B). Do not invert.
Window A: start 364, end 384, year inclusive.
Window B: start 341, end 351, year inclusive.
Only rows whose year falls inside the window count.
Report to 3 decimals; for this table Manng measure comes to 0.979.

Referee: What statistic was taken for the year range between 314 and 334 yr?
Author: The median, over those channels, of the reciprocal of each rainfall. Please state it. 0.0200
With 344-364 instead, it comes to 0.0224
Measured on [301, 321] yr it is 0.0194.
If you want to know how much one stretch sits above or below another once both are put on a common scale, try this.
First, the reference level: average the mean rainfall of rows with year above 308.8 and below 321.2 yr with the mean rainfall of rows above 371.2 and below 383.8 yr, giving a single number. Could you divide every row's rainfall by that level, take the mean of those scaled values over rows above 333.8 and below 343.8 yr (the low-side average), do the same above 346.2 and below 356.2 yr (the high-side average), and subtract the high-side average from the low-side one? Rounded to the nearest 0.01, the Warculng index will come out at 0.06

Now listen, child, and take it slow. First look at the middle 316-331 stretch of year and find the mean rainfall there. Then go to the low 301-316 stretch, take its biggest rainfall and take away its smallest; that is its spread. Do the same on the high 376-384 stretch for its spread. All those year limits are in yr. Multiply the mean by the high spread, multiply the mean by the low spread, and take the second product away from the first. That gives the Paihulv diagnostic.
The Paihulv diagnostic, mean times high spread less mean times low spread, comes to -303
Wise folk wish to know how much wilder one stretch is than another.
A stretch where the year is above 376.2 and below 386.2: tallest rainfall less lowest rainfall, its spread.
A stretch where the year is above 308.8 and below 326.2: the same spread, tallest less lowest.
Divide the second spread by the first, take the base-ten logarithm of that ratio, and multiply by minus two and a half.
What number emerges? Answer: -1.0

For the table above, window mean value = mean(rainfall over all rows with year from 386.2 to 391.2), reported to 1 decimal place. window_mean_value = 46.2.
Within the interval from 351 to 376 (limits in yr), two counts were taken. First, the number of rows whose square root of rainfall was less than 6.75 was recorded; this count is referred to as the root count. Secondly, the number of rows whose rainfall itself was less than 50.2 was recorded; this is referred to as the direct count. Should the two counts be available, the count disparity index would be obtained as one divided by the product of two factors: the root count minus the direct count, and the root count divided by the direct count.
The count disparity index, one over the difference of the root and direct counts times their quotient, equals -0.4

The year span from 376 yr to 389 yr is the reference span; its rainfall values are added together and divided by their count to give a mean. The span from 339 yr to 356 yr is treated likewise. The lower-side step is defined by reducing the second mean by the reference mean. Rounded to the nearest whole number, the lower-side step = 1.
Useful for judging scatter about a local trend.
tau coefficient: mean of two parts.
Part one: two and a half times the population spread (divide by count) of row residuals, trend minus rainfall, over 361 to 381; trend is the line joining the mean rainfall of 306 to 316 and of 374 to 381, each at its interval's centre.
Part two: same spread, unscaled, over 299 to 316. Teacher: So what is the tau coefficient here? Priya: 2.9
